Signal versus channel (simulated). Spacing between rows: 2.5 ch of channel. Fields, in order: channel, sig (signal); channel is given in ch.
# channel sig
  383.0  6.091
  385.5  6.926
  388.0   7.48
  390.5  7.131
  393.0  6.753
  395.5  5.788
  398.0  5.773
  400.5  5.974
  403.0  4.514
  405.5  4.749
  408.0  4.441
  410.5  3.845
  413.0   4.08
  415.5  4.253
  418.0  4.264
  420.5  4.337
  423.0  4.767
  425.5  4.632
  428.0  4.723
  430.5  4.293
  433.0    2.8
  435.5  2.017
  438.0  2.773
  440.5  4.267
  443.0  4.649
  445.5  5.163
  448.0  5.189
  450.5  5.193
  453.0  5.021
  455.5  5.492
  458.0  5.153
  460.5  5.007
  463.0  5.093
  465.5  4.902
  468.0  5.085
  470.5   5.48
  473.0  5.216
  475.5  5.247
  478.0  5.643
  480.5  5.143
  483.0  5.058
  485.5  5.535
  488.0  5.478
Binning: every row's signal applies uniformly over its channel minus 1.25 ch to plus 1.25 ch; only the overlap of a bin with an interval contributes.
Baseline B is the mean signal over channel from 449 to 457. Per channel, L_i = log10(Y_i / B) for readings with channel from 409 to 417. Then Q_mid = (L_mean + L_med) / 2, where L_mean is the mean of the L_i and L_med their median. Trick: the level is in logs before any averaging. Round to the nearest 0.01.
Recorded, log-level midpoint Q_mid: -0.11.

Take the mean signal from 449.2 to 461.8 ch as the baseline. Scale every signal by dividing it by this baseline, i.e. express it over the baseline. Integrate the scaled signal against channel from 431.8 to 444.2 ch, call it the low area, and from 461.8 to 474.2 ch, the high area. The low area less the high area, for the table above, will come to -4.5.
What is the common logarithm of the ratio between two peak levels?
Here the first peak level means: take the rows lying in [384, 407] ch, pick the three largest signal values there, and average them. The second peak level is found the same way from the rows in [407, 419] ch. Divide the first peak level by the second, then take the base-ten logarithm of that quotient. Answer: 0.22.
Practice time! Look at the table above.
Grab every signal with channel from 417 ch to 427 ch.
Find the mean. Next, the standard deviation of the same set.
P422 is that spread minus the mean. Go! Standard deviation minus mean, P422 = -4.3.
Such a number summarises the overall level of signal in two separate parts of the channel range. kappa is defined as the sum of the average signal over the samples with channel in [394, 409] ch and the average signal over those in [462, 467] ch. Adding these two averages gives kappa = 10.2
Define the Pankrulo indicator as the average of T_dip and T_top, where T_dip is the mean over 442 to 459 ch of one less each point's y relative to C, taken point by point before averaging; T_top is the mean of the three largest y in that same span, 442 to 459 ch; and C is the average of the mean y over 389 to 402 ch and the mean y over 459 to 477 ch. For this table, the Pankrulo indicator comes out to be 2.70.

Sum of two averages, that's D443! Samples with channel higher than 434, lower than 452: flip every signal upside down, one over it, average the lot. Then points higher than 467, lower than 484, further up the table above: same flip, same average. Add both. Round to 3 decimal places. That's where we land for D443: 0.459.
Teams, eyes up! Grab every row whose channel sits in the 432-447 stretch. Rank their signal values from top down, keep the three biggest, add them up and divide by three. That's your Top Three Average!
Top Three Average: 4.7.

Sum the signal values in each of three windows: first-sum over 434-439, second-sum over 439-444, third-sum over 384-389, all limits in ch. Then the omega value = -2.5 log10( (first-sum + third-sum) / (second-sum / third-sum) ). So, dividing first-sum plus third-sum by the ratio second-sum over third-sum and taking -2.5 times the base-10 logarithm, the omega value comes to -3.73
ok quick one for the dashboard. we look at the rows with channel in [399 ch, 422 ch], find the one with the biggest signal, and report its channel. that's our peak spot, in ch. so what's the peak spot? 400.5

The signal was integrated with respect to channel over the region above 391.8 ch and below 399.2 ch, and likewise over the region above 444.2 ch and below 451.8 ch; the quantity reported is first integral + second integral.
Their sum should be 85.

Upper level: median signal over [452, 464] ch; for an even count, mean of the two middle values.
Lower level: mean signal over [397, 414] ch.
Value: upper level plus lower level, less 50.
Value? -40.1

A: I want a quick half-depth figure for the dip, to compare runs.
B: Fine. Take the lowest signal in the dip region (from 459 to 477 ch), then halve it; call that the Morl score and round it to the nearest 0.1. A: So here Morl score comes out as 2.5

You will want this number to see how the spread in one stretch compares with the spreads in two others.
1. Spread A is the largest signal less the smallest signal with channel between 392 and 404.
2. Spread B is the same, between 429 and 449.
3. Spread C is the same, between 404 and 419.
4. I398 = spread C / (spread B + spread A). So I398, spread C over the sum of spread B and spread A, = 0.2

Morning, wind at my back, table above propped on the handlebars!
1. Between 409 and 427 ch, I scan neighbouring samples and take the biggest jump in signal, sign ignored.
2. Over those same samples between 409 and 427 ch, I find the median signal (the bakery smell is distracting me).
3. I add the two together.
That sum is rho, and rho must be 4.7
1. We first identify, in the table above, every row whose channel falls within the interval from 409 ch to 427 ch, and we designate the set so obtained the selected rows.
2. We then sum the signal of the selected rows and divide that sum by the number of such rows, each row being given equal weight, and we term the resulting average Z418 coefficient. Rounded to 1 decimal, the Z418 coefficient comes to 4.3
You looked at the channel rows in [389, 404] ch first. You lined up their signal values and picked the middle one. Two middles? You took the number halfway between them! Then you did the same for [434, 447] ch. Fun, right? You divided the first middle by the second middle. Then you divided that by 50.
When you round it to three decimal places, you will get 0.028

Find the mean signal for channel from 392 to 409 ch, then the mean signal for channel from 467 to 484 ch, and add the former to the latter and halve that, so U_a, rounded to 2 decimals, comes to 5.35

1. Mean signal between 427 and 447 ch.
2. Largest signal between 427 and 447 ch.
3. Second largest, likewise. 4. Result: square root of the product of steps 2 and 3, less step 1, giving 1.1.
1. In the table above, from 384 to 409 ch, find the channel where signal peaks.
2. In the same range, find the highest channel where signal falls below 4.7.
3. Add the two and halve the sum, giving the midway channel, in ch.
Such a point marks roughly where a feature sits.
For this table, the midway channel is 398.0 ch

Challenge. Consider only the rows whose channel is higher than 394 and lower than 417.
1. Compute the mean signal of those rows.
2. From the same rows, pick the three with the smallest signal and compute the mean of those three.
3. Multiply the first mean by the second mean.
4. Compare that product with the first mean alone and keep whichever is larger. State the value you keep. 20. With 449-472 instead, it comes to 26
